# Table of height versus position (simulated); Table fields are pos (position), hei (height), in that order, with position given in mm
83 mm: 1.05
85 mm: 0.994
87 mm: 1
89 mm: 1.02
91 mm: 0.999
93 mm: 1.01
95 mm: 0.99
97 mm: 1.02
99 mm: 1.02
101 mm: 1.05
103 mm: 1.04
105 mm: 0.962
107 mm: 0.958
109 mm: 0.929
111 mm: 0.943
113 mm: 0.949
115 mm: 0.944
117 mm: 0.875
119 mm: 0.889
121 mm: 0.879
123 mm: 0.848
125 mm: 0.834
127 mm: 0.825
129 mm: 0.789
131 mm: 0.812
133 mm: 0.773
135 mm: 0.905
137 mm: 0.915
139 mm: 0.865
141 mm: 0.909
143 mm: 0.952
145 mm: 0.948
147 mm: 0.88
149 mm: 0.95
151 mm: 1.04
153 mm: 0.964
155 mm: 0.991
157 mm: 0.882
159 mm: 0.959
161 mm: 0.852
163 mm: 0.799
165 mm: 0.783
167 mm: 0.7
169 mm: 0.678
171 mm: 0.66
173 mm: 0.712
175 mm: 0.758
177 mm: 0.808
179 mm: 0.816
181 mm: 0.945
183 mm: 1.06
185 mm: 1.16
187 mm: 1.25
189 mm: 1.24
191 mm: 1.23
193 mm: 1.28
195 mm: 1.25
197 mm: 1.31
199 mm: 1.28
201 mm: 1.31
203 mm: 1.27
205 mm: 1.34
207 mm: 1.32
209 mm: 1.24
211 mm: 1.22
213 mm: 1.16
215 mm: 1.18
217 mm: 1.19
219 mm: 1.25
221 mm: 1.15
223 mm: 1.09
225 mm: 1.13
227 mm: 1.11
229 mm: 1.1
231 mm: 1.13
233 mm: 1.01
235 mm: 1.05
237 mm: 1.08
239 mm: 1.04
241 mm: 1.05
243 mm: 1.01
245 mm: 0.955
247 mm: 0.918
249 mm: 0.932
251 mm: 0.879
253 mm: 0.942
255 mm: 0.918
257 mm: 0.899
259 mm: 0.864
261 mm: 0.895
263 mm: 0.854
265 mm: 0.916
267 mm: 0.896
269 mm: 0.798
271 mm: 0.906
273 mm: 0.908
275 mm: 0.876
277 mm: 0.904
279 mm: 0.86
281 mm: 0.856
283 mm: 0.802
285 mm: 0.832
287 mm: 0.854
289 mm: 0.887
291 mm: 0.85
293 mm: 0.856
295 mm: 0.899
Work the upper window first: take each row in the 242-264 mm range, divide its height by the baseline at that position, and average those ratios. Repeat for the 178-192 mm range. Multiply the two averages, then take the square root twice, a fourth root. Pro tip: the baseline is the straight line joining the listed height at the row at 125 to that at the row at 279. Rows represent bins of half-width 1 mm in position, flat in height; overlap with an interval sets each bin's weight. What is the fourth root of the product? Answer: 1.09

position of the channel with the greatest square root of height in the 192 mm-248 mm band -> 205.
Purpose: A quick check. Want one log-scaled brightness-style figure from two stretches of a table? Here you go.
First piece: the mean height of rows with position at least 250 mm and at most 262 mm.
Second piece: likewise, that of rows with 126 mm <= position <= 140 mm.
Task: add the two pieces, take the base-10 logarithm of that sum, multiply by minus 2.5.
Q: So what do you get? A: -0.60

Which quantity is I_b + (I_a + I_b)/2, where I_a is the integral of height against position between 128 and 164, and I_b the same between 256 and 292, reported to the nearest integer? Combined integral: 63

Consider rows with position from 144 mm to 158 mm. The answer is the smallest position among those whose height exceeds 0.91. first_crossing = 145 mm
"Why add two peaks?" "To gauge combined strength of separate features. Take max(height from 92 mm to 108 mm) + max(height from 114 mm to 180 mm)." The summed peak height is 2.09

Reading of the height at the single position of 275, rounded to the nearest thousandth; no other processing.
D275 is 0.876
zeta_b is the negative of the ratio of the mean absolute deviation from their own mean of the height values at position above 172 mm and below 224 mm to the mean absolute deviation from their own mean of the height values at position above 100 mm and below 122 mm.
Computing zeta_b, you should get -3.5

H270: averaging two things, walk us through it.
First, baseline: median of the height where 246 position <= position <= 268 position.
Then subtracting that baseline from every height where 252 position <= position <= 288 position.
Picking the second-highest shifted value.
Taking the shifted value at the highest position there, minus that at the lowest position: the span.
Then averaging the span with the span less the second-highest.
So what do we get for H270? -0.10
